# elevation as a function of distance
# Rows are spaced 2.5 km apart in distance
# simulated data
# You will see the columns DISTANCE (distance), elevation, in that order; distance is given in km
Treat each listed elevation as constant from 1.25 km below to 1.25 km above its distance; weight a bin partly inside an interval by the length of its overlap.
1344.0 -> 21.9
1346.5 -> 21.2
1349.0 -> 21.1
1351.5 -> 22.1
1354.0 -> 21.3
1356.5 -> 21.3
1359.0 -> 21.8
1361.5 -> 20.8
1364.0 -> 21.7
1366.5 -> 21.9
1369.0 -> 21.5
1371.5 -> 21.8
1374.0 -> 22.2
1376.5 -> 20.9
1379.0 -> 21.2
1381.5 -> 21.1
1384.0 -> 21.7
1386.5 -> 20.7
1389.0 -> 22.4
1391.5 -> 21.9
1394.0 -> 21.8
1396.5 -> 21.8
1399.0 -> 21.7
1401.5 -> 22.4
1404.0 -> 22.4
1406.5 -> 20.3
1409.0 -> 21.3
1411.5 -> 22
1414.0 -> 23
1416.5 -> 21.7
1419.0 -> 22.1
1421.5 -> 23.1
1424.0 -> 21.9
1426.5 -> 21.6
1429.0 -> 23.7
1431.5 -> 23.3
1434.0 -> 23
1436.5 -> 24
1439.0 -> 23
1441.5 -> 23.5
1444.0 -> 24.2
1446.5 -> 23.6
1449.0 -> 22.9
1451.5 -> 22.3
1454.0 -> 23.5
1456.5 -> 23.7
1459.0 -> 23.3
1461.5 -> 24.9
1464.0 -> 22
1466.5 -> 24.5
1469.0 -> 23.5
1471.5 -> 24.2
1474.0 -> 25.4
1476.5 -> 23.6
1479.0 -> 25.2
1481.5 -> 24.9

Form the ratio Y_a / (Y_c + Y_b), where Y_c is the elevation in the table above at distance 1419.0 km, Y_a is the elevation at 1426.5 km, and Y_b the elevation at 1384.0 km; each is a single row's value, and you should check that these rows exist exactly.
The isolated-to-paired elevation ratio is 0.493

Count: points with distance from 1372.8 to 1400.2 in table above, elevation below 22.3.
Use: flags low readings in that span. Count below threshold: 10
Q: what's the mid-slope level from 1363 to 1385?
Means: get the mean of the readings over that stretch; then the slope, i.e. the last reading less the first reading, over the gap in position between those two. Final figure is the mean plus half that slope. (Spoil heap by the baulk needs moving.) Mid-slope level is 21.6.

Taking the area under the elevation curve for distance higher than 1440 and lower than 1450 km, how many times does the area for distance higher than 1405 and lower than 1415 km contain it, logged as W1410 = 0.919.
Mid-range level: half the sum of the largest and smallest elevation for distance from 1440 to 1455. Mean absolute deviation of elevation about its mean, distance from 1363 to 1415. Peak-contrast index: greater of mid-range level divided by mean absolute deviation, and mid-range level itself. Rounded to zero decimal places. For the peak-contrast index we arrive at 50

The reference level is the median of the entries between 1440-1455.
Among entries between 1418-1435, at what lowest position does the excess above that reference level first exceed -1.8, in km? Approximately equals 1419.0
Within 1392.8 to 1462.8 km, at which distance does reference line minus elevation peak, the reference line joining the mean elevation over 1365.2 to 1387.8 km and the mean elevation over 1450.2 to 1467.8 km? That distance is 1406.5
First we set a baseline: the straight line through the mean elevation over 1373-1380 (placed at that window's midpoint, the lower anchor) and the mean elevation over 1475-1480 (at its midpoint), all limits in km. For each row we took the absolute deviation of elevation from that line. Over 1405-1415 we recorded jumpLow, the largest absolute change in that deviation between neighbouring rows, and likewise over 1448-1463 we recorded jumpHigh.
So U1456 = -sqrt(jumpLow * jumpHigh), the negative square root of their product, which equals -1.02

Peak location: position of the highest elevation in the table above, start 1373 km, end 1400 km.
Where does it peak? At 1389.0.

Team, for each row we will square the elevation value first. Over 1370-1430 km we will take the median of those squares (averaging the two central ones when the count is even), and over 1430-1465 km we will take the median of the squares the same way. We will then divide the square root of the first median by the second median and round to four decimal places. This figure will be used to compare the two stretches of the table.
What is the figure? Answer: 0.0398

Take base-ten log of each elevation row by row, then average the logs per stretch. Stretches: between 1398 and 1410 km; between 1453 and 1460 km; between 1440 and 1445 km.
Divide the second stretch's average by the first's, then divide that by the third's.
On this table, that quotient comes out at 0.746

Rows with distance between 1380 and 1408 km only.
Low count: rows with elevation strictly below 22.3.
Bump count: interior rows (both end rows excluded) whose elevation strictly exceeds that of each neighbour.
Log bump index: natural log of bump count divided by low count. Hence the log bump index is -1.4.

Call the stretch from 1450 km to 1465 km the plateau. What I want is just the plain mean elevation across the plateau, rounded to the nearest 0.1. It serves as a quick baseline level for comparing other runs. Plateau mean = 23.3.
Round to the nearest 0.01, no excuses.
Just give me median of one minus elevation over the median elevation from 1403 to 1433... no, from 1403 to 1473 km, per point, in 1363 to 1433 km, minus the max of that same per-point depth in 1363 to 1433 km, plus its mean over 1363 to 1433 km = -0.02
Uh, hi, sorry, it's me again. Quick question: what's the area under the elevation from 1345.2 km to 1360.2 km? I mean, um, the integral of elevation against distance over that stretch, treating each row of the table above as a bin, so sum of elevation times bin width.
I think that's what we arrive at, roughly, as 322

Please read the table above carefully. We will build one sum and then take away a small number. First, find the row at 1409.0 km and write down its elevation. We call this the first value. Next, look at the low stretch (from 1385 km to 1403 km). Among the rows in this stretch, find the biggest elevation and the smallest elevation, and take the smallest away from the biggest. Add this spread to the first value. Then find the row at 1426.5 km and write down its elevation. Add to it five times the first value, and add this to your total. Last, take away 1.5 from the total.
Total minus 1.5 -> 150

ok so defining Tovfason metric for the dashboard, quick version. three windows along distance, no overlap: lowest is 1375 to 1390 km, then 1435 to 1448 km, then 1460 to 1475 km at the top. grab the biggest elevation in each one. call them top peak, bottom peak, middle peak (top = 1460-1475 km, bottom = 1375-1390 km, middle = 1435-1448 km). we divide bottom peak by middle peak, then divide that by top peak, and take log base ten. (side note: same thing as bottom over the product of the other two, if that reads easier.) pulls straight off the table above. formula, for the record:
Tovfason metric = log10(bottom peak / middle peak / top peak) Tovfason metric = -1.44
